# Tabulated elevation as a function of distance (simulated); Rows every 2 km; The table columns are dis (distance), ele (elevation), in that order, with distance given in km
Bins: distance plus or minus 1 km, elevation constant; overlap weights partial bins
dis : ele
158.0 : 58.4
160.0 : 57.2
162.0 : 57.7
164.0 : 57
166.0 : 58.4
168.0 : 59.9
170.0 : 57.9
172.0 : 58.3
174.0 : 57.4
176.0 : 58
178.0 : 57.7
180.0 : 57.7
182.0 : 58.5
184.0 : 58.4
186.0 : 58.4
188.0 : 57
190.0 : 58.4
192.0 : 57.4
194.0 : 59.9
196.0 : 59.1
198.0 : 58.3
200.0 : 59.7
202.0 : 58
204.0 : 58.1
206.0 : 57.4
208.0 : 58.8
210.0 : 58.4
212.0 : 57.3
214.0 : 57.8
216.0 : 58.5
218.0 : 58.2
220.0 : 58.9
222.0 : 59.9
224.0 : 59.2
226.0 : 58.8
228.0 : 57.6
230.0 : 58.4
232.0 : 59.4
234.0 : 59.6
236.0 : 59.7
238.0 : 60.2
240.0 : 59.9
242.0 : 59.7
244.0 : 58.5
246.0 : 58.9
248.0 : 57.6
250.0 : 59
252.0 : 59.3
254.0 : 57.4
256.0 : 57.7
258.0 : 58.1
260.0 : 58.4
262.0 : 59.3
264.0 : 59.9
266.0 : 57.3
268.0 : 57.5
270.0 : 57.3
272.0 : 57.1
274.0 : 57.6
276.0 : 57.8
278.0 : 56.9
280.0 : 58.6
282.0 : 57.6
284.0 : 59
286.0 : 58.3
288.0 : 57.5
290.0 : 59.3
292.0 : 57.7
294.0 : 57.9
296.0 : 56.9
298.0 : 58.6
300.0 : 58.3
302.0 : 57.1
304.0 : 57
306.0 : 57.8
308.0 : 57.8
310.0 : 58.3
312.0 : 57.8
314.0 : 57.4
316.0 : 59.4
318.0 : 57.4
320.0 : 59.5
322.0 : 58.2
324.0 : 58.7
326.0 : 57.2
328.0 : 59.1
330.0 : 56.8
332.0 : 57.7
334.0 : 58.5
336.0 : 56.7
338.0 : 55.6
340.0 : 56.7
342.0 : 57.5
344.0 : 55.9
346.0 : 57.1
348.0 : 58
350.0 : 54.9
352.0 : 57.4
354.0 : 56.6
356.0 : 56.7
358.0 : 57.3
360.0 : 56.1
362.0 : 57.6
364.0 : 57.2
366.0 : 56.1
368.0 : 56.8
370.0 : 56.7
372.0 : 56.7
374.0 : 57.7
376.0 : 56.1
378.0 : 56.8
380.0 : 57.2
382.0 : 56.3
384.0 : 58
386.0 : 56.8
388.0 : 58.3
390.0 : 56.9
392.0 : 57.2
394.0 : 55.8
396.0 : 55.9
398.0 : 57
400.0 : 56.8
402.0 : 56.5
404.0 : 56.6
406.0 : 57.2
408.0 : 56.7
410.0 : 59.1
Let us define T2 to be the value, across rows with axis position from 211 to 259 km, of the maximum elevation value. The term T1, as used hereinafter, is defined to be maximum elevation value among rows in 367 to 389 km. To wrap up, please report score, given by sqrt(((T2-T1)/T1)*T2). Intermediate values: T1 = 58.3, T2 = 60.2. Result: 1.4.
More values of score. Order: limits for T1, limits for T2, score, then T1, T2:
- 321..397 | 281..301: 0.4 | 59.1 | 59.3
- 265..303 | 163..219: 0.8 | 59.3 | 59.9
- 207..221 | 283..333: 0.8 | 58.9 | 59.5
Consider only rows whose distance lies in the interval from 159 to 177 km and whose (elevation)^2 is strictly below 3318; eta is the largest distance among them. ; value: 174.0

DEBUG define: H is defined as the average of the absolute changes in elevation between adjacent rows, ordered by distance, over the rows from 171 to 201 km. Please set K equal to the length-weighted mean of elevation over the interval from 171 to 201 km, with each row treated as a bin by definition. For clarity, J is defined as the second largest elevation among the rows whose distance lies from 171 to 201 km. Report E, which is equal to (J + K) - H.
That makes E 117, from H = 0.9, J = 59.7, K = 58.28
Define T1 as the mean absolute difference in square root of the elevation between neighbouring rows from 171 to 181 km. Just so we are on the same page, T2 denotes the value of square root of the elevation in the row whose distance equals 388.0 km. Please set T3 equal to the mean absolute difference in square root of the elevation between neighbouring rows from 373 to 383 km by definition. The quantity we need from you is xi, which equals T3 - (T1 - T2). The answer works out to 7.67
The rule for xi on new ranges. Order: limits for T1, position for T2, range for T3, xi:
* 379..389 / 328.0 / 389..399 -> 7.65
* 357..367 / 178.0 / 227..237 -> 7.56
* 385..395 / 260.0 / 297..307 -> 7.61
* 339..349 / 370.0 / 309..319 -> 7.54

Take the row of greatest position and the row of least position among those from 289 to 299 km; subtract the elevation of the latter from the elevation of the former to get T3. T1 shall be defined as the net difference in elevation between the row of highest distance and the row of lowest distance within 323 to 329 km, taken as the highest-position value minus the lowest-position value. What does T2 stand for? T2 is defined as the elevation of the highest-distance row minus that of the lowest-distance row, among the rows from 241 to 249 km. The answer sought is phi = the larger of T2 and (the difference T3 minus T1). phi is -1.1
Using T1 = 0.4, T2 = -2.1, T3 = -0.70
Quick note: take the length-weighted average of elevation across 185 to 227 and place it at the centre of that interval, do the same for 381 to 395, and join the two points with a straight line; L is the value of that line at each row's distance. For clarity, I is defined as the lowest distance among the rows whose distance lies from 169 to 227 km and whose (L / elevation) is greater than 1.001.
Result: 170.0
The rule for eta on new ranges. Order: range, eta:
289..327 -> 326.0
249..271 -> 270.0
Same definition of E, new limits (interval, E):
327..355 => 114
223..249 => 118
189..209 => 117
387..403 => 113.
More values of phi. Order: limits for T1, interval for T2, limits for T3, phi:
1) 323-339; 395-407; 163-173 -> 4.4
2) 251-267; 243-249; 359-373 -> 2.6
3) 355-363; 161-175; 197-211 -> -0.3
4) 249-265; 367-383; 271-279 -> -0.5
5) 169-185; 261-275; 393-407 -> 0.9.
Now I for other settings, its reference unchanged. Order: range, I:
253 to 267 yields 254.0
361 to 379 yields 366.0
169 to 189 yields 170.0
